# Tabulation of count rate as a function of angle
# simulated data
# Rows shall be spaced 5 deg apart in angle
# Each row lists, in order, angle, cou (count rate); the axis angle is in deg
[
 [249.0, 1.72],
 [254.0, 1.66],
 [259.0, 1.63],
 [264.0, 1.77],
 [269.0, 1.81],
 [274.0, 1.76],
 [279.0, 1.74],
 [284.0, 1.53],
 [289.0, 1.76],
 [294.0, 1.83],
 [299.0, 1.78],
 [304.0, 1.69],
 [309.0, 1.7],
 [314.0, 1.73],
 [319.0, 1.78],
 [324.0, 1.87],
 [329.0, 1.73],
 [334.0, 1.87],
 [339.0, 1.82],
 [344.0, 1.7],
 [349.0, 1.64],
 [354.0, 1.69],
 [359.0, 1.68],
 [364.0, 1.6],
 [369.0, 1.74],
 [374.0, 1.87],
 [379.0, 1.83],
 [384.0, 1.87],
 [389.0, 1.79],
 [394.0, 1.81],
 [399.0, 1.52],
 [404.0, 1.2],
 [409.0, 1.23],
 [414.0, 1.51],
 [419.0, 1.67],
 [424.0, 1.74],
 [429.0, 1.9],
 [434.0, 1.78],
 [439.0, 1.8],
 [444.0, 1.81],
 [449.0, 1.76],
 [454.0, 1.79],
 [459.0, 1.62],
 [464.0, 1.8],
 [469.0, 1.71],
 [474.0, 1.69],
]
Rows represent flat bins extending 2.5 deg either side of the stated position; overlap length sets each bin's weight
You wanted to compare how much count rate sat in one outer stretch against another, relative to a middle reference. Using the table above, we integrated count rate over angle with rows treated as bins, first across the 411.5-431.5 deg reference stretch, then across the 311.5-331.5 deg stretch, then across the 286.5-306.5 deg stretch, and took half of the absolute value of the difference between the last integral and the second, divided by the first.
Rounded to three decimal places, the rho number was 0.004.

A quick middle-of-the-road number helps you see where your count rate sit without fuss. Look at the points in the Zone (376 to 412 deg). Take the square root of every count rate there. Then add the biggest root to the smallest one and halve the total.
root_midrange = 1.23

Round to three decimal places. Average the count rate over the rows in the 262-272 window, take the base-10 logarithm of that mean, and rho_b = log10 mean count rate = 0.253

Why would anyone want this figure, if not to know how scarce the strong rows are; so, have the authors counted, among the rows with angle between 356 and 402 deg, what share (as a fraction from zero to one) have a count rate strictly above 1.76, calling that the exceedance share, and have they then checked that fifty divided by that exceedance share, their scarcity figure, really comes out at 90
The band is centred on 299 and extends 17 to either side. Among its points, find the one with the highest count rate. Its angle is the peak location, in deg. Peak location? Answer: 294.0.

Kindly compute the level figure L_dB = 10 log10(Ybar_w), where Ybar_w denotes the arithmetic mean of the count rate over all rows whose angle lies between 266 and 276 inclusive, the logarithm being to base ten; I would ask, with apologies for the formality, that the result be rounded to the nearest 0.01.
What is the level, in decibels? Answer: 2.52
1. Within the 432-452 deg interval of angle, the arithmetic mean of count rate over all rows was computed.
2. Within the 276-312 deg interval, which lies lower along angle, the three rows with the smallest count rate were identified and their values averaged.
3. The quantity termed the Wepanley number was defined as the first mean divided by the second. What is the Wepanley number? 1.09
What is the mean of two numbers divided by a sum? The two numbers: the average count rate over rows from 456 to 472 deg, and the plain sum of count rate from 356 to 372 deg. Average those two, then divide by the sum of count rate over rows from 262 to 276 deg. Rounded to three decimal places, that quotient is 0.630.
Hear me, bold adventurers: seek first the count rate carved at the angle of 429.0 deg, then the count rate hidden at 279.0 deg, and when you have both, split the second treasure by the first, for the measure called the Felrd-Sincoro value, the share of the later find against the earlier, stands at 0.92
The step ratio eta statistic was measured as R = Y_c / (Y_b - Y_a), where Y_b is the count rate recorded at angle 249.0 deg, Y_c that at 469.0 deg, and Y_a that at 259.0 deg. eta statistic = 19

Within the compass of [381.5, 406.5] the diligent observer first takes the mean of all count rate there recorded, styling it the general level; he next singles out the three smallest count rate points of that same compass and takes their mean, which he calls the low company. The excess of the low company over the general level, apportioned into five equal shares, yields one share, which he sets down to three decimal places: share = -0.027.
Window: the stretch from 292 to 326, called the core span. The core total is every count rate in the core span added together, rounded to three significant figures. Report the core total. 12.4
